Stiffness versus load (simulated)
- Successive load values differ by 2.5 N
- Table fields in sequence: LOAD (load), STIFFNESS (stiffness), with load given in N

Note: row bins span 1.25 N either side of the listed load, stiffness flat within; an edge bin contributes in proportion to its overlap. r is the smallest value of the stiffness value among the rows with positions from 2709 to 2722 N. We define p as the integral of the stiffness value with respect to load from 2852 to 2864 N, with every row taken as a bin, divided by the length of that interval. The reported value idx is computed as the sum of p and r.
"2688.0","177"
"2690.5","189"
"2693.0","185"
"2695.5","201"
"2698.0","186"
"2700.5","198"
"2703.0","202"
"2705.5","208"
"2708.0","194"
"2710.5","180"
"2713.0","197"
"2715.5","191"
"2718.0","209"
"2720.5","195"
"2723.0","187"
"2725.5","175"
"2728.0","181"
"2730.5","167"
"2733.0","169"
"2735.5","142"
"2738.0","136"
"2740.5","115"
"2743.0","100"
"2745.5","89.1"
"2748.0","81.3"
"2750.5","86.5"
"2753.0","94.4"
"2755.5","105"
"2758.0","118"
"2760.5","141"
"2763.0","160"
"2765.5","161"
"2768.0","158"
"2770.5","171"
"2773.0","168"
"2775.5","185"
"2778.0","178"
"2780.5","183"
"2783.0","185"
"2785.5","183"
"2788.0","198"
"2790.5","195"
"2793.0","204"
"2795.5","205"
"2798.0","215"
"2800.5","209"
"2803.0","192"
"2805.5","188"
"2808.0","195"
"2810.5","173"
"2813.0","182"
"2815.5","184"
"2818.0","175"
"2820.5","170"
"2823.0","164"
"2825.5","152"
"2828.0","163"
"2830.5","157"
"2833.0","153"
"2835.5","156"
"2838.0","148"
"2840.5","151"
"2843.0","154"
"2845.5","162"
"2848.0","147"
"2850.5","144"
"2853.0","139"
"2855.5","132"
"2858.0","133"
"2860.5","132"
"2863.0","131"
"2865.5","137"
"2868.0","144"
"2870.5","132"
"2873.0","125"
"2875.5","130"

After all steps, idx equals 313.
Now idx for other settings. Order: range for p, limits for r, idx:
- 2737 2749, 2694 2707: 290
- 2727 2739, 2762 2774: 317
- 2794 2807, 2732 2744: 302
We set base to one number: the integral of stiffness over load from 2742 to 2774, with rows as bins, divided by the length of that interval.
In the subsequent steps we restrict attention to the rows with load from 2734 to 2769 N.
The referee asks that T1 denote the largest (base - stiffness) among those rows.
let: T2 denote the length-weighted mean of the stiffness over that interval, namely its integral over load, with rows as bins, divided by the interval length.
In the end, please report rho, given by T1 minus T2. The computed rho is -76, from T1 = 44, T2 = 121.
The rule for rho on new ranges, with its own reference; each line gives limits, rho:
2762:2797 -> -214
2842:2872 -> -146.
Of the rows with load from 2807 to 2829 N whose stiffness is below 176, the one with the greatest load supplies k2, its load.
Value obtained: 2828.0 N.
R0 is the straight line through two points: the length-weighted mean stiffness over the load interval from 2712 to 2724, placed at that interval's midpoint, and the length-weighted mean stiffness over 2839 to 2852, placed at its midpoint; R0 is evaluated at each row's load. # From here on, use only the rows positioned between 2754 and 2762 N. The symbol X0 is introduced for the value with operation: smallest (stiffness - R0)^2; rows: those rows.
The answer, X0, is 1605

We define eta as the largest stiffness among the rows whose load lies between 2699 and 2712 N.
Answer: 208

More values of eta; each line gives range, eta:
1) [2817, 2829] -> 175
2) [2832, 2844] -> 156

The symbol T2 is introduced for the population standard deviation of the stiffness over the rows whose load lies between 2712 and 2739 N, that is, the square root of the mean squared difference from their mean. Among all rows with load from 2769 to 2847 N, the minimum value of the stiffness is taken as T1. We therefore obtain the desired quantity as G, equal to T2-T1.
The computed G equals -126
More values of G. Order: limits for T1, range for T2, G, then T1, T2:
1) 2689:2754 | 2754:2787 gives -57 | 81.3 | 25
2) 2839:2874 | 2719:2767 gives -88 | 125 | 37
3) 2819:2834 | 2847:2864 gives -146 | 152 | 6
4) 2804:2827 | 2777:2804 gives -140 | 152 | 12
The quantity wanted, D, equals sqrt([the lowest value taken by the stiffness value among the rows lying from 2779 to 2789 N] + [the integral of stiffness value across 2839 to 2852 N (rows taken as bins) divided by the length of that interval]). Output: 18.3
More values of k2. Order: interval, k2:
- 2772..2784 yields 2773.0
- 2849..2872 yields 2870.5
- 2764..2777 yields 2773.0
